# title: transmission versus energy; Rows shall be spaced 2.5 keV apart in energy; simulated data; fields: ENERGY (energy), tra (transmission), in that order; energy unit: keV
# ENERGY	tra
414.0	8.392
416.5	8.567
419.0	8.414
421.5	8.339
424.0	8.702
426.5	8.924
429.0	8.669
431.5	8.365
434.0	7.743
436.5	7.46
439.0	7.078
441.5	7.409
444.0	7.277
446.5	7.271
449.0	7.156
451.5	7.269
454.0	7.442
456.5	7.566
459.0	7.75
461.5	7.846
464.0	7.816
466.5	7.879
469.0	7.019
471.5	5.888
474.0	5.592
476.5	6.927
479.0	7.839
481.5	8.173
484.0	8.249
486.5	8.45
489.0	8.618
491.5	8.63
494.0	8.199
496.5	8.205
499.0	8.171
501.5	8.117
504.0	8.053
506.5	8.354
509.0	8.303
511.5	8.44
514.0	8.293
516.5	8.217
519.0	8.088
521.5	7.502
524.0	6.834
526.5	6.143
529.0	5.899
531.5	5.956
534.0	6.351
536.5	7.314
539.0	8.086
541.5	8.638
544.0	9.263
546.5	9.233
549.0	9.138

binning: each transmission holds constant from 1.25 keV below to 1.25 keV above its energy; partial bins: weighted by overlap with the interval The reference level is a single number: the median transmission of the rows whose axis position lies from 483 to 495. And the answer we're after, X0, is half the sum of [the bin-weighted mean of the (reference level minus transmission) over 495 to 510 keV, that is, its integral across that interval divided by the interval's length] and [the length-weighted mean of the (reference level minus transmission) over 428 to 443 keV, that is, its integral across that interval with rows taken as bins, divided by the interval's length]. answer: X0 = 0.5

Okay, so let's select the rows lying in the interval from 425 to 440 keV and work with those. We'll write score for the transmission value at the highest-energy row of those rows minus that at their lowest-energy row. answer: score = -1.8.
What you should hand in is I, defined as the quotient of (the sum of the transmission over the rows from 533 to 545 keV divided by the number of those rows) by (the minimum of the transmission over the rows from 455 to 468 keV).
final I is 1.05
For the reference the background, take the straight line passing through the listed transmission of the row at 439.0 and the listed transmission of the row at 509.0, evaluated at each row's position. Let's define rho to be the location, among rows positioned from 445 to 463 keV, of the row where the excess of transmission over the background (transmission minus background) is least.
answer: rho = 449.0 keV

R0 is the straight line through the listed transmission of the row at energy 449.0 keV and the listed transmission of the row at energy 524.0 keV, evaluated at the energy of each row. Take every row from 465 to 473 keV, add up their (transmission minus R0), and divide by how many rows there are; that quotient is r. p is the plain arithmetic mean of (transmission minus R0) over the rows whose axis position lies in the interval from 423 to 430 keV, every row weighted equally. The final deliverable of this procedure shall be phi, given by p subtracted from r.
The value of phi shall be -1.7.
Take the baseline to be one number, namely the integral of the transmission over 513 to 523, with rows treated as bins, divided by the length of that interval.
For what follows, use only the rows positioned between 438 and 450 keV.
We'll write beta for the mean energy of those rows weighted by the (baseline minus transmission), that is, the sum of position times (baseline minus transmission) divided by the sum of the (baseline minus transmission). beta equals 444.0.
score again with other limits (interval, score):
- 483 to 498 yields 0.0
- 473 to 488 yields 2.9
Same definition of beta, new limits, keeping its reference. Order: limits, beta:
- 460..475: 471.6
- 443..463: 450.5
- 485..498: 490.4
